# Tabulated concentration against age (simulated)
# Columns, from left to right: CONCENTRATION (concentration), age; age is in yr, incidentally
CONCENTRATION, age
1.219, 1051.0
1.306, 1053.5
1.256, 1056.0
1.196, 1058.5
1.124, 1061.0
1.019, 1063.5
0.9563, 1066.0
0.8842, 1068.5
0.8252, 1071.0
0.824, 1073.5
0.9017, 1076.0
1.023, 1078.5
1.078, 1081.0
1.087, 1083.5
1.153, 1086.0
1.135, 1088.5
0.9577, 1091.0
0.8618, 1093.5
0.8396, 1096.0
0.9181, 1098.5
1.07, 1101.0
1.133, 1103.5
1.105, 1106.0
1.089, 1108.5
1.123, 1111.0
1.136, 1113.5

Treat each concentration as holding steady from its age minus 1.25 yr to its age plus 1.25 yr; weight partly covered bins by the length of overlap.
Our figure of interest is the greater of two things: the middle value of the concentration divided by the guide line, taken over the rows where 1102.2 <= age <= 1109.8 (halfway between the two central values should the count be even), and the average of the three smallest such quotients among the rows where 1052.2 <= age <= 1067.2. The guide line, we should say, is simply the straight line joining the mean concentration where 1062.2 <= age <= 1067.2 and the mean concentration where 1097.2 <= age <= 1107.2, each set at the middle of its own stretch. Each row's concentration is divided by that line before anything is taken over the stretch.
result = 1.05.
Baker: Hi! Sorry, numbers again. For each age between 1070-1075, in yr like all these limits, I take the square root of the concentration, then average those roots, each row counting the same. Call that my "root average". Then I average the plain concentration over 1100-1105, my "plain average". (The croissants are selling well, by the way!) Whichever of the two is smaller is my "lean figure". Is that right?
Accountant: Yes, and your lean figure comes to 0.91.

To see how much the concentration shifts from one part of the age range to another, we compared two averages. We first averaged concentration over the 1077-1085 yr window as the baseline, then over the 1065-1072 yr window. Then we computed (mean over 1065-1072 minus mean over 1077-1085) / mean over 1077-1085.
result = -0.16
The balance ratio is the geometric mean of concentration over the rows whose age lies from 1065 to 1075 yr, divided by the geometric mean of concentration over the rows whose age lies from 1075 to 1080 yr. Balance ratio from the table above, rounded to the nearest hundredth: 0.91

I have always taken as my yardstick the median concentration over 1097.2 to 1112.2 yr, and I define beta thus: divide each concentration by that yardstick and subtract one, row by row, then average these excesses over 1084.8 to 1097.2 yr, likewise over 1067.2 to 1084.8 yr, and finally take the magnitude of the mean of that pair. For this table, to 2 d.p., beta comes 0.12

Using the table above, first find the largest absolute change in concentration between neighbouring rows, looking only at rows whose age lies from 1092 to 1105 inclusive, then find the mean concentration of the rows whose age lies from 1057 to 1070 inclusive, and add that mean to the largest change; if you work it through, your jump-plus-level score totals 1.188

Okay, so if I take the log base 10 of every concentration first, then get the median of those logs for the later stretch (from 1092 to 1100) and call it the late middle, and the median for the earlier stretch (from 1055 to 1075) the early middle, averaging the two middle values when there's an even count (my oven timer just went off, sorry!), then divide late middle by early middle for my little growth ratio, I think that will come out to 11.5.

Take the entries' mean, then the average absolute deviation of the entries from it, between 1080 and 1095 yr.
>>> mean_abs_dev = 0.090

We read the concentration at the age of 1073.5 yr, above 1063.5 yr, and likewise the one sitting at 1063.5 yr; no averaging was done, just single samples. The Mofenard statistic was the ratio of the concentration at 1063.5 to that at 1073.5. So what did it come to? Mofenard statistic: 1.24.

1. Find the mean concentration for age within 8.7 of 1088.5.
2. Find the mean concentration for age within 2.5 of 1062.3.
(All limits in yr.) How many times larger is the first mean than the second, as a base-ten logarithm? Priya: -0.02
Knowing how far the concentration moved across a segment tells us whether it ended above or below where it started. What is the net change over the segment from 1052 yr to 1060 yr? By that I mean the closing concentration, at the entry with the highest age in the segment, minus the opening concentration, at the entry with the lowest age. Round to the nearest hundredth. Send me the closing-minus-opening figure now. -0.11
